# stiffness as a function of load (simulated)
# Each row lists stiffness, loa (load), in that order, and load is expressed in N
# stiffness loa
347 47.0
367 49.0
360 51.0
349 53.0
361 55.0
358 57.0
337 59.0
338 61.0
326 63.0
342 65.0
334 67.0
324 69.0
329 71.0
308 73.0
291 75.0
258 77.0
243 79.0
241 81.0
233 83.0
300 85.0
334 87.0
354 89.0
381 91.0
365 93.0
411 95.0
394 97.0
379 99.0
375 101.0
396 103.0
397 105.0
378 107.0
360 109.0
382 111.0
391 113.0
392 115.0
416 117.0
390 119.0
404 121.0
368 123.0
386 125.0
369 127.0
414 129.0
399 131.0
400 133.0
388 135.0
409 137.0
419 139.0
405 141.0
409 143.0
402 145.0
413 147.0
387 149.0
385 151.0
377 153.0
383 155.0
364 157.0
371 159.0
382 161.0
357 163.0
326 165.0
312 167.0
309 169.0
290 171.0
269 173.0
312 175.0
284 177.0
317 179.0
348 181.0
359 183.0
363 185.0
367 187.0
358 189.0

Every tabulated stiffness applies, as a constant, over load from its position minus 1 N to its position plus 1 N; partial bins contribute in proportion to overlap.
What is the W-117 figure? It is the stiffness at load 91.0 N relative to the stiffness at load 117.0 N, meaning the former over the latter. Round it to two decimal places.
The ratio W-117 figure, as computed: 0.92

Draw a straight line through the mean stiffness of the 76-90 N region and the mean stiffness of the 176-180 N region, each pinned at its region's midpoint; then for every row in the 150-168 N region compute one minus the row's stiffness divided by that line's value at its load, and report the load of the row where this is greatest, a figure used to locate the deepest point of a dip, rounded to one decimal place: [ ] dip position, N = 167.0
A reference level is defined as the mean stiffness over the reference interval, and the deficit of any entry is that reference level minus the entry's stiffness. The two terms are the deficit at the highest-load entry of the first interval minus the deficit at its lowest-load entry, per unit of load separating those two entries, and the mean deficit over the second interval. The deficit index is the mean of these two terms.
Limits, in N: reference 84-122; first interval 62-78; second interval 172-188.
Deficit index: 28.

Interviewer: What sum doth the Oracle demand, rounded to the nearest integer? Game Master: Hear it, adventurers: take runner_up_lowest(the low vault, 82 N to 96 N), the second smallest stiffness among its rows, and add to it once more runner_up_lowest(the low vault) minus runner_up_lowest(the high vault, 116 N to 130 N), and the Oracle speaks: 231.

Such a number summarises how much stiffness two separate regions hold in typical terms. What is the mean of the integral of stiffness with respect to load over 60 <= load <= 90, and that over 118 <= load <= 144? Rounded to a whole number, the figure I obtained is 9715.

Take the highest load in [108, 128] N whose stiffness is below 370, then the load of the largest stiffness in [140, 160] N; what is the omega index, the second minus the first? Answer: 20 N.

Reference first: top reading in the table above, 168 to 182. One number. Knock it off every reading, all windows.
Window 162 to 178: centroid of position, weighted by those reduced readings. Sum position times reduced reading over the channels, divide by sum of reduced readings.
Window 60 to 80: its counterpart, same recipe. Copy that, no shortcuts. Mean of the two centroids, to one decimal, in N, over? 123.3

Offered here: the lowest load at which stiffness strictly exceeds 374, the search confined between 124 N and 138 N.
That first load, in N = 125.0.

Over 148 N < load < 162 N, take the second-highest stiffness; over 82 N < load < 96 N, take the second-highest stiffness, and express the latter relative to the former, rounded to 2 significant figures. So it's 0.99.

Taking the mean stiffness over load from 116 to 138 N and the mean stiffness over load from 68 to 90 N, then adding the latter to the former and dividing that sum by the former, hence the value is 1.74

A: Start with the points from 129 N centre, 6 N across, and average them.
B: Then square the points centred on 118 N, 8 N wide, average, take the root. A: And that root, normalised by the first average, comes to 1.0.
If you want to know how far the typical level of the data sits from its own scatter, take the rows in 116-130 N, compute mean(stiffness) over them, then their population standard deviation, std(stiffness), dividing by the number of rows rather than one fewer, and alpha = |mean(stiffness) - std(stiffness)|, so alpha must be 374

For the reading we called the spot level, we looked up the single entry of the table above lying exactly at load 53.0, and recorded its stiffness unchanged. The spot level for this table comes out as 349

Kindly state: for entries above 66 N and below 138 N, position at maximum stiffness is 117.0 N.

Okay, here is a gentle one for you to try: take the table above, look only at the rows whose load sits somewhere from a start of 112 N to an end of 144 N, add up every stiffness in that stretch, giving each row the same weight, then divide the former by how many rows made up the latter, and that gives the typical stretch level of 397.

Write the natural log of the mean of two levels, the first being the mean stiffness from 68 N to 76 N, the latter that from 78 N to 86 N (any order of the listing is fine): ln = 5.65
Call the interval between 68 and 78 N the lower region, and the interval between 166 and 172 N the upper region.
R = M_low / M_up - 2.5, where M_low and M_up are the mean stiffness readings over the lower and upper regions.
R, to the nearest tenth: -1.5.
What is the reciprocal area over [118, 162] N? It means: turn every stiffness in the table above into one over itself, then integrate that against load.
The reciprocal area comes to 0.112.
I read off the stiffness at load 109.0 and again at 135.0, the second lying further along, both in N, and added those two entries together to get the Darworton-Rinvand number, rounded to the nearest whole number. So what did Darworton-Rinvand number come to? 748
